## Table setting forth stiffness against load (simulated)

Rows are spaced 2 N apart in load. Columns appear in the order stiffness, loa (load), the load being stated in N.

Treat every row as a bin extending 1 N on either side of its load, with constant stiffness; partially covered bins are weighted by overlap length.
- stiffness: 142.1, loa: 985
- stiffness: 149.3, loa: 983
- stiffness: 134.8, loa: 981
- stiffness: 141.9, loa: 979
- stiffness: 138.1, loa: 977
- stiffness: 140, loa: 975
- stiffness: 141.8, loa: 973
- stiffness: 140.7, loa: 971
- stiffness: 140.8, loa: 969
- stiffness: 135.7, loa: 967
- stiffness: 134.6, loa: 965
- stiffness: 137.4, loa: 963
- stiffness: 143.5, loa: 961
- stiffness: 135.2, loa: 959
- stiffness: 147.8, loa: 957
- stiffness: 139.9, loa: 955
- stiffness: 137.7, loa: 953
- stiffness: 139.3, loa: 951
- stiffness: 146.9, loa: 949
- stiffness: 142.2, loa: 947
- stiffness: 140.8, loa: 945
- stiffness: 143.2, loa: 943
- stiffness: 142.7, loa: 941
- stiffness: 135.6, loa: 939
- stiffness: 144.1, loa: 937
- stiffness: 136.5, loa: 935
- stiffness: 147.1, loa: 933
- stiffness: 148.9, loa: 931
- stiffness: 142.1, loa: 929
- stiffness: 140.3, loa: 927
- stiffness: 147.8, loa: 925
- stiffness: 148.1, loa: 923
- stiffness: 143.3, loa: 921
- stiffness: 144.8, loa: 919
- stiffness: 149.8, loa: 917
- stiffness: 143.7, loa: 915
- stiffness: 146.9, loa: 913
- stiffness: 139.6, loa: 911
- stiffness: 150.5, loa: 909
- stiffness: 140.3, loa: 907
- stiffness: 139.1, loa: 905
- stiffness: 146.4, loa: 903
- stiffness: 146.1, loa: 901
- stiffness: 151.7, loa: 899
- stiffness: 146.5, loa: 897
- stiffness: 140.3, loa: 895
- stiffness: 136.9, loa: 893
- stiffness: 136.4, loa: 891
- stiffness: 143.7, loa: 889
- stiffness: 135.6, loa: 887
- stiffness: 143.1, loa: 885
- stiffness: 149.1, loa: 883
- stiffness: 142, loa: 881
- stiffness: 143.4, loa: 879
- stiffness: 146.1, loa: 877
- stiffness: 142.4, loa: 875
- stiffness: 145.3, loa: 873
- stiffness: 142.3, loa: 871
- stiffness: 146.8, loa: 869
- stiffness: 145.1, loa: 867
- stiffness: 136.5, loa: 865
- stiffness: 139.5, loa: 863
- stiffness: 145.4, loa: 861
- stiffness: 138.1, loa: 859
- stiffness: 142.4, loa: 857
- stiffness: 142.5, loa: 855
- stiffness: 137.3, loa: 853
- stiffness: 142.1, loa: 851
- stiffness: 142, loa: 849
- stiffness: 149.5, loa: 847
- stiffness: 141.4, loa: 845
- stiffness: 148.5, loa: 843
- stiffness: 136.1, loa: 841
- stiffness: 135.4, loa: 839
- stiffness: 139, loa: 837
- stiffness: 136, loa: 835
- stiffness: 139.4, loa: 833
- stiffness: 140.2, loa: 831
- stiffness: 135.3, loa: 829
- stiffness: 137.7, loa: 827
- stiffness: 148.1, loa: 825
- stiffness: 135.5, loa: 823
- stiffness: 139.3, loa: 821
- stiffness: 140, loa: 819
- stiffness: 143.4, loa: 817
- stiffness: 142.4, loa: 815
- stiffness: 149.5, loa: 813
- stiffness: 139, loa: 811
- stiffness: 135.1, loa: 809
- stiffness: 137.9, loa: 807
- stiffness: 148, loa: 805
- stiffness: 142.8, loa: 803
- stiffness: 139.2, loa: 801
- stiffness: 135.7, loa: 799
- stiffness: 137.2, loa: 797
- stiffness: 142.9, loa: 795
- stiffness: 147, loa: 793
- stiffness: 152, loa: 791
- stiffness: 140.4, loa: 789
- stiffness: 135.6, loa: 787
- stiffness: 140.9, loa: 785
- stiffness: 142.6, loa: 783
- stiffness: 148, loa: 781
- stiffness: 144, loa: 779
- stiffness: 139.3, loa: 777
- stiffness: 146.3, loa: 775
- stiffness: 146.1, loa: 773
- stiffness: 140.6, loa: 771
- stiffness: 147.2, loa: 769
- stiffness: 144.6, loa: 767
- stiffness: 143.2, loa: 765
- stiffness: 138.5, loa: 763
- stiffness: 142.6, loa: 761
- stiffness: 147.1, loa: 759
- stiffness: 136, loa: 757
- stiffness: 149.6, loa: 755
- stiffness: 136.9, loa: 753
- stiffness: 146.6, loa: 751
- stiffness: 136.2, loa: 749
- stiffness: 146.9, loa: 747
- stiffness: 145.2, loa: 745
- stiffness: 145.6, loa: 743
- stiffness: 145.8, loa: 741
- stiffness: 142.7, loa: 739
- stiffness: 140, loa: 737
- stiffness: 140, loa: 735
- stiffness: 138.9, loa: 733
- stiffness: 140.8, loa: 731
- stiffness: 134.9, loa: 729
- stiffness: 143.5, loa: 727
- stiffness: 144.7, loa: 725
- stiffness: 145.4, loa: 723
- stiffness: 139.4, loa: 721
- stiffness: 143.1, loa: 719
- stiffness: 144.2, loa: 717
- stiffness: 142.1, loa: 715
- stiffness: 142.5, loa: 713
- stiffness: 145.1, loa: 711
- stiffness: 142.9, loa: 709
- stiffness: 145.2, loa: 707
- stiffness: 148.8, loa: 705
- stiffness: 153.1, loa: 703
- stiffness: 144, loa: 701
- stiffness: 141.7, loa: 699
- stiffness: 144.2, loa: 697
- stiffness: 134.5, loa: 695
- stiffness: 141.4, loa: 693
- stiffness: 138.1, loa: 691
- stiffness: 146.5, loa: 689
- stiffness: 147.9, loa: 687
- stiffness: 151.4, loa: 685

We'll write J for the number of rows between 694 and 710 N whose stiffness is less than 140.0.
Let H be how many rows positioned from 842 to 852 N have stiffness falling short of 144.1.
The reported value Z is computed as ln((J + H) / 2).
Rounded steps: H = 3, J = 1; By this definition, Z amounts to 0.7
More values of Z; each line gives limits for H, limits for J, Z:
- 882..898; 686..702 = 1.4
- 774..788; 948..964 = 1.6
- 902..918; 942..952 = 0.9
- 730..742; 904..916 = 1.3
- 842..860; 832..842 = 1.8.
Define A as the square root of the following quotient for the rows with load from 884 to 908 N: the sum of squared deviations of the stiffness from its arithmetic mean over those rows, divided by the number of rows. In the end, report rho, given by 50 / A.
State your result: 10.6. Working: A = 4.7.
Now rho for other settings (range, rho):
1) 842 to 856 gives 12.7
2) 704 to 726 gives 21.9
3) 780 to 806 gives 10.2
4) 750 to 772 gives 11.6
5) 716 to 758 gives 12.4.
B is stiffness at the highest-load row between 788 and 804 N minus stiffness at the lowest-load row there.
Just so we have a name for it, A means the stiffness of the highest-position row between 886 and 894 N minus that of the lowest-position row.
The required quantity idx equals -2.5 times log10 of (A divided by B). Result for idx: 0.7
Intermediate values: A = 1.3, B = 2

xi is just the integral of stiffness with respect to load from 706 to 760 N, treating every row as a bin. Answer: 7703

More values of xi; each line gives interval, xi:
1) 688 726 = 5454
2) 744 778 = 4866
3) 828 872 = 6202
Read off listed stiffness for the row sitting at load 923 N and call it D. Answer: 148.1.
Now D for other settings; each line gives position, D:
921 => 143.3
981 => 134.8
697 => 144.2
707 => 145.2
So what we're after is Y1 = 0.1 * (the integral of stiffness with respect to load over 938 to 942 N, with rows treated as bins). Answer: 56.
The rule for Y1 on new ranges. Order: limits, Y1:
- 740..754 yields 201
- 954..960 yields 85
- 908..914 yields 87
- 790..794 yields 60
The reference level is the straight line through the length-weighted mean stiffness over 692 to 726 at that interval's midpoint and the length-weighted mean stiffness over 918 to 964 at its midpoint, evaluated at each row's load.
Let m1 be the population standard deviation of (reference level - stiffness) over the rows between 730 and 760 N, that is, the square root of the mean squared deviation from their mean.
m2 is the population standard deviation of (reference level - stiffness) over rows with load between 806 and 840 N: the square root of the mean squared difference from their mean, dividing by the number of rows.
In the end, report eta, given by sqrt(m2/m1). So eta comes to 0.97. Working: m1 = 4.31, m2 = 4.1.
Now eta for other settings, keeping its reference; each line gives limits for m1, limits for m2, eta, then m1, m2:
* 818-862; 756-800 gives 1.02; 4.21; 4.4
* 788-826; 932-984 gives 0.91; 4.90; 4.1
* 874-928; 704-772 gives 0.92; 4.29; 3.7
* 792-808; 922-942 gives 1.03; 4.27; 4.5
